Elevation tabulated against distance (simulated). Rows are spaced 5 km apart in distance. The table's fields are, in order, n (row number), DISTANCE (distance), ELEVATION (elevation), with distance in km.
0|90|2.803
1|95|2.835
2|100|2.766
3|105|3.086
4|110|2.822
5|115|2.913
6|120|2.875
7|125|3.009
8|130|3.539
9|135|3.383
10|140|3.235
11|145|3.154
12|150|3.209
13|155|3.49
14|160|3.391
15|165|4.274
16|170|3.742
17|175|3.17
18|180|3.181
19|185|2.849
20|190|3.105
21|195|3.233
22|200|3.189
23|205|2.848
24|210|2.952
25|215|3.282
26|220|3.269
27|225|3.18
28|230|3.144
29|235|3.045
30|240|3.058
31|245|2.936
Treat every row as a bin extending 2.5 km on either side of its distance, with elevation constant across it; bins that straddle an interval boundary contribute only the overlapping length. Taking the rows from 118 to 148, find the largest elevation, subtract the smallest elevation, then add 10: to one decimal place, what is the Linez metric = 10.7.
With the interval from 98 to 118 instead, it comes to 10.3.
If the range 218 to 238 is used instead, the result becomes 10.2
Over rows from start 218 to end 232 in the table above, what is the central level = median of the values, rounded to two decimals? 3.18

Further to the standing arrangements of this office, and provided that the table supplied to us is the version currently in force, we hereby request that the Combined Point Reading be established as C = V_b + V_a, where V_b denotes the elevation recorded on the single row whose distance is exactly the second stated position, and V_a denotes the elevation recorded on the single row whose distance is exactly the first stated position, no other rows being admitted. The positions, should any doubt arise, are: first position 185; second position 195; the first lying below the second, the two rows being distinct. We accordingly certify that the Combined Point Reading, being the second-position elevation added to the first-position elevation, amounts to 6.1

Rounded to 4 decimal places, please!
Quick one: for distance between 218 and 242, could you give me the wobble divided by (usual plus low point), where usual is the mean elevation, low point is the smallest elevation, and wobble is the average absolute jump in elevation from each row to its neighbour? 0.0096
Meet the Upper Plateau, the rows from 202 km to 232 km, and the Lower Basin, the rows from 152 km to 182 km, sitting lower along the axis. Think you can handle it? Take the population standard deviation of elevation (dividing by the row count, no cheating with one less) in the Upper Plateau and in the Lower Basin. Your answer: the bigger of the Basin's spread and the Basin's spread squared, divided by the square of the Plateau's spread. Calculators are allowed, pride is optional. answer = 15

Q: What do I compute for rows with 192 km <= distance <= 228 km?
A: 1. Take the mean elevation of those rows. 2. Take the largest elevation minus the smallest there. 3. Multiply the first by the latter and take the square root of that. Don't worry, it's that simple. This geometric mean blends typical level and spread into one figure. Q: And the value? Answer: 1.2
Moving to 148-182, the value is 2.0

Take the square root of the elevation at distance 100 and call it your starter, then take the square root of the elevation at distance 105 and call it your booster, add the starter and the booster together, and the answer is 3.42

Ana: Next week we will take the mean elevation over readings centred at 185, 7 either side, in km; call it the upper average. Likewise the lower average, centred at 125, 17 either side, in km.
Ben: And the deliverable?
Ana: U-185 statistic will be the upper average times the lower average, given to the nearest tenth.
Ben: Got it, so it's 9.5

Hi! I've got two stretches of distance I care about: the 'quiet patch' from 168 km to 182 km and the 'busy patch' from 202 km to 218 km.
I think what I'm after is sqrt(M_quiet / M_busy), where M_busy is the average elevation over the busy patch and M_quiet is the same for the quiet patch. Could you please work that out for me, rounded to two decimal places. 1.05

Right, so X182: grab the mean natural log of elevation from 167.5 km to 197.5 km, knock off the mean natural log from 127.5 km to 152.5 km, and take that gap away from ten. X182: 10.03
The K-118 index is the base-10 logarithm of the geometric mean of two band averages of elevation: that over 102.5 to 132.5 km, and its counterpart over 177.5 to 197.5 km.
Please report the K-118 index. 0.487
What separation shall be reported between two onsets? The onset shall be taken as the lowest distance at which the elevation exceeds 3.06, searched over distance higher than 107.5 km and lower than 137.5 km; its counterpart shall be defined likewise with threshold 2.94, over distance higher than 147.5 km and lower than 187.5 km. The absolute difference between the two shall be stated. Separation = 20 km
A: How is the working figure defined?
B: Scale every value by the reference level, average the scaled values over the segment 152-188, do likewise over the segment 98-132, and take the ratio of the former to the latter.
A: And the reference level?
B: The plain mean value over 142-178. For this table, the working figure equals 1.15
